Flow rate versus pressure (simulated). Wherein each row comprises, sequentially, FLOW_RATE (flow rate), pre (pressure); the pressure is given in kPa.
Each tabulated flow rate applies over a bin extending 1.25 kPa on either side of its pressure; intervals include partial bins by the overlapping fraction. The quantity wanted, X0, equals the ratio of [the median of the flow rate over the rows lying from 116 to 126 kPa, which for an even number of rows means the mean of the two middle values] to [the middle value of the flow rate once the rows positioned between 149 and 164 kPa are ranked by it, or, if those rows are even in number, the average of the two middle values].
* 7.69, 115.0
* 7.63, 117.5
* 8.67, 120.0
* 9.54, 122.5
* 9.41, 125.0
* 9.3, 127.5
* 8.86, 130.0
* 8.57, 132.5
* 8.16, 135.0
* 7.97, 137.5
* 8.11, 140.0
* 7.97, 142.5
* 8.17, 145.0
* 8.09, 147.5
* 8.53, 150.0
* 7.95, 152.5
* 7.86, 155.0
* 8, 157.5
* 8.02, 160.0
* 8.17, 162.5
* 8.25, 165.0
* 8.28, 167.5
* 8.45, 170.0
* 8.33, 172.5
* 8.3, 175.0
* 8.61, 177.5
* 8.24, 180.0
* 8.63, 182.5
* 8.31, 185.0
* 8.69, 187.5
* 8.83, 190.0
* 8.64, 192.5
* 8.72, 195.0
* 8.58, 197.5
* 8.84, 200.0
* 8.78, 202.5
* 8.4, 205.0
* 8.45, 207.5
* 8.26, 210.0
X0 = 1.13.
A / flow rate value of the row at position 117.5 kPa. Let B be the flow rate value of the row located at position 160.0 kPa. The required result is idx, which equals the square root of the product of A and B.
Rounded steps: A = 7.63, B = 8.02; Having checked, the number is 7.8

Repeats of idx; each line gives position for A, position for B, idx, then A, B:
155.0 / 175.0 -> 8.1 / 7.86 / 8.3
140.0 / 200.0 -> 8.5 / 8.11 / 8.84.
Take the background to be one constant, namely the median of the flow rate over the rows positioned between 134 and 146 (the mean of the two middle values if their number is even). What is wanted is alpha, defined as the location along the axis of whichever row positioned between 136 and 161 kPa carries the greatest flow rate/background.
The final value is 150.0 kPa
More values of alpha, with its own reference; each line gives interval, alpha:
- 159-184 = 182.5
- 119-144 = 122.5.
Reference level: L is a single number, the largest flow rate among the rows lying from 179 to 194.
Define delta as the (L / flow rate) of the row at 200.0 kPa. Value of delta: 1.00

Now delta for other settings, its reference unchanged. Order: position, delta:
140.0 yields 1.09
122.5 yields 0.93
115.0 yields 1.15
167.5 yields 1.07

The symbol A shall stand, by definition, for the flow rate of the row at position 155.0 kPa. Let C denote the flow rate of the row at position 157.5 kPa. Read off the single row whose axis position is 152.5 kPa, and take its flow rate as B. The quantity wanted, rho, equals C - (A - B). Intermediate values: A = 7.86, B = 7.95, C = 8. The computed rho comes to 8.1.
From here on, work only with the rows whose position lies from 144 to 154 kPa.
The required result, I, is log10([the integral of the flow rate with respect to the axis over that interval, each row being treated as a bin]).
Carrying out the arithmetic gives 1.91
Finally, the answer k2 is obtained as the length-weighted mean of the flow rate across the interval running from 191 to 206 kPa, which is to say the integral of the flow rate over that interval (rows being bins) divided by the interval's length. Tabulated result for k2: 8.7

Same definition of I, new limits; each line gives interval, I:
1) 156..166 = 1.91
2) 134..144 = 1.91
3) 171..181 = 1.92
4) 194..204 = 1.94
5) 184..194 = 1.94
